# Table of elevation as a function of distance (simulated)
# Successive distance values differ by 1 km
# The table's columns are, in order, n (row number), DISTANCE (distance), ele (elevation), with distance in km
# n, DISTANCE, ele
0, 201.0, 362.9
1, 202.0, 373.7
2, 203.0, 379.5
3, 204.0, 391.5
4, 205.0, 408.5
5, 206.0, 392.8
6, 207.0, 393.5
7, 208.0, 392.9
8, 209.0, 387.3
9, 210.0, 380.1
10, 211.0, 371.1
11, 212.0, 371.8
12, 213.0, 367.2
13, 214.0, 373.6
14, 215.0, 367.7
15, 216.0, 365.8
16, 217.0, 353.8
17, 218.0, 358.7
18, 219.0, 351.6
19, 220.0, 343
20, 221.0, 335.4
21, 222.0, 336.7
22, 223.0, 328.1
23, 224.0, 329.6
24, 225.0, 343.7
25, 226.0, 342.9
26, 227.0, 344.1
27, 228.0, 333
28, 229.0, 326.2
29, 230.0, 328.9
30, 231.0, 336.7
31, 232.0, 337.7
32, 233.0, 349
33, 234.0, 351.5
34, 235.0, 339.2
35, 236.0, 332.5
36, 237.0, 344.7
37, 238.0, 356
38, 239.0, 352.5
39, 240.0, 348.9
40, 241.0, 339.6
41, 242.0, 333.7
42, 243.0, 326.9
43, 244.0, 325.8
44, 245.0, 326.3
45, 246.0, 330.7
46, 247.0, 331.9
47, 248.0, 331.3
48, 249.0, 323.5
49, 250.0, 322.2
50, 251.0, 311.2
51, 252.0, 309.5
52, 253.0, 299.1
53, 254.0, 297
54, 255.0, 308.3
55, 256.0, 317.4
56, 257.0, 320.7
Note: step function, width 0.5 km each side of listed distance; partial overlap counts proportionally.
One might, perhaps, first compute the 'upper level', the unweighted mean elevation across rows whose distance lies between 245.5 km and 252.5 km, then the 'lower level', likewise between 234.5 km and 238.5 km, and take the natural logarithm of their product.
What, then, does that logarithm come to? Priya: 11.6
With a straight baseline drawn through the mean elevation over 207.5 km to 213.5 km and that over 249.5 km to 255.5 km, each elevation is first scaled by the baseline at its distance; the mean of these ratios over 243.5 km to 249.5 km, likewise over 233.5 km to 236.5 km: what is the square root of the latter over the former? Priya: 0.99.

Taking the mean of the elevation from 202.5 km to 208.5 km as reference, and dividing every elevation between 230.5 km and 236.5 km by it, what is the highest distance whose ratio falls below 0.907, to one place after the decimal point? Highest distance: 236.0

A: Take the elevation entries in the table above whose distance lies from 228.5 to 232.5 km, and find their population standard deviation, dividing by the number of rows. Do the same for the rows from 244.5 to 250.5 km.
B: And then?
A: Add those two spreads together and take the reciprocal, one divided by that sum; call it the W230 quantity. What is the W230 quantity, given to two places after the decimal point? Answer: 0.11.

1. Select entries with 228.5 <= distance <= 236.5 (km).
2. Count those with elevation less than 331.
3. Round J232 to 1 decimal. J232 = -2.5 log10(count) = -0.8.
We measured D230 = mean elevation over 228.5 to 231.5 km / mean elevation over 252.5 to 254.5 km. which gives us 1.11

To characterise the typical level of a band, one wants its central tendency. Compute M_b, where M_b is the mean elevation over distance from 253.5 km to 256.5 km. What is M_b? 308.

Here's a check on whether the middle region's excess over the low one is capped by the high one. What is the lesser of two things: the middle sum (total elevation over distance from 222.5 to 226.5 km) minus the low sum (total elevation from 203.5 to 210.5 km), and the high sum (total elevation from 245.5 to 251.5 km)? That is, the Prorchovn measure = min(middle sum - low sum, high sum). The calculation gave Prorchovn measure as -1402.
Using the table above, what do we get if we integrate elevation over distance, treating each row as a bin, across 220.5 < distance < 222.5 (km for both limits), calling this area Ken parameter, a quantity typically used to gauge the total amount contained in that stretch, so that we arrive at 672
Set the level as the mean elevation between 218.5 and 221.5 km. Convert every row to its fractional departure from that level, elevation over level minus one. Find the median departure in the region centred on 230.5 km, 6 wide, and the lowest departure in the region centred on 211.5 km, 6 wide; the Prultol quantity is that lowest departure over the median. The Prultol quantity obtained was -2.8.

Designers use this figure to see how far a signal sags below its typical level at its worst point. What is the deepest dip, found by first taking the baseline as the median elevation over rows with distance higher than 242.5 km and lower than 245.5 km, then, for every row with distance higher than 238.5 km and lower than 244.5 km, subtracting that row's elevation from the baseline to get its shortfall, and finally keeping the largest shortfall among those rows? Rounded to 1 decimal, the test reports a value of 0.5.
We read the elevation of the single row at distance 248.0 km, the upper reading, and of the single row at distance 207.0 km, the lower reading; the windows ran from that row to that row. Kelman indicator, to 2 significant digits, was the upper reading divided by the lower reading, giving 0.84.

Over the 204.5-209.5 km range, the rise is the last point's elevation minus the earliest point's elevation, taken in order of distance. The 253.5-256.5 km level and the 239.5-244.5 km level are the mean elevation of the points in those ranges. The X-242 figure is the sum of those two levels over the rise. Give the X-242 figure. -30.3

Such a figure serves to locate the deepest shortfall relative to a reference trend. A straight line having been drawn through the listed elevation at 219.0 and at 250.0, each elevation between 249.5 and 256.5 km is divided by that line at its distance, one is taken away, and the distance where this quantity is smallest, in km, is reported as 254.0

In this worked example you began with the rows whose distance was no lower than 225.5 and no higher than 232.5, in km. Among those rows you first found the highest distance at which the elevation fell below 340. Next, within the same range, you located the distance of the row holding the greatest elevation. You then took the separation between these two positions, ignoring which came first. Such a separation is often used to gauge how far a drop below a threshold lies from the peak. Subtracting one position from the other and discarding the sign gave 5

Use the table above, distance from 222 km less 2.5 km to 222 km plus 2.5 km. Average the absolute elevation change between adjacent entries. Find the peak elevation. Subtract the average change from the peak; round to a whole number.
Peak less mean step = 338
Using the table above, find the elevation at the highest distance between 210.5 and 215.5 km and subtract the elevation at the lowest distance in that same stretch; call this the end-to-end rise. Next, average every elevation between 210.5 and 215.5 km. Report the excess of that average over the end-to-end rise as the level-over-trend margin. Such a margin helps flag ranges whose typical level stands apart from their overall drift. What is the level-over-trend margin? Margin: 374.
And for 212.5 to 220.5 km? 384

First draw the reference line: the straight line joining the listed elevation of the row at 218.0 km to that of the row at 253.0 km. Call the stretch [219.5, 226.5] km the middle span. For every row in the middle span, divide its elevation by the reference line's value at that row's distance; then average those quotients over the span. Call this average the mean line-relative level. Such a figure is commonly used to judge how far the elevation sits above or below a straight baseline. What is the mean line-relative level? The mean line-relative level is 0.96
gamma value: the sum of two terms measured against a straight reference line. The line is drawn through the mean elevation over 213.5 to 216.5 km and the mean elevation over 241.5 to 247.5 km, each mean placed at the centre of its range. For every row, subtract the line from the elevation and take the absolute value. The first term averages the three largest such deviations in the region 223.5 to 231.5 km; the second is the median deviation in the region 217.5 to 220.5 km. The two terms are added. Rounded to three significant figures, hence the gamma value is 35.7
